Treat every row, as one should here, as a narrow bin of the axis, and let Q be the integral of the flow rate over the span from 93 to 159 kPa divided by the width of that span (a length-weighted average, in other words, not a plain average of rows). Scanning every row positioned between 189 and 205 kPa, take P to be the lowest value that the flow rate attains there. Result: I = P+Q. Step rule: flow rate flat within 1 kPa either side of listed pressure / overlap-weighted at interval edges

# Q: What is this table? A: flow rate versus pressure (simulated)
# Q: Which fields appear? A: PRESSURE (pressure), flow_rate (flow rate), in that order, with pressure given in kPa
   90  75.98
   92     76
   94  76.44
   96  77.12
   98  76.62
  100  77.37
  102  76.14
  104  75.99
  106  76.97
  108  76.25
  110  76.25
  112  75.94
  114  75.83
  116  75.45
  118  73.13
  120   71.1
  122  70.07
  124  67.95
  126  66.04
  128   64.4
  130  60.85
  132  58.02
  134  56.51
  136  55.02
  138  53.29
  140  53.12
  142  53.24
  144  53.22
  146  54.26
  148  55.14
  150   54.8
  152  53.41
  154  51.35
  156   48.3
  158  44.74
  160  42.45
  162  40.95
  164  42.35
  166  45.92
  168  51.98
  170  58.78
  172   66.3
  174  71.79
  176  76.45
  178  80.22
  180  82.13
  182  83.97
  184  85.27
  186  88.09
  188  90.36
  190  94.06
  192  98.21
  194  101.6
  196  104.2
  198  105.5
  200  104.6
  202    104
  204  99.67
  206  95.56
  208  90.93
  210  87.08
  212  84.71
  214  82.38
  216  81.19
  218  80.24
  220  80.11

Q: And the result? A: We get 159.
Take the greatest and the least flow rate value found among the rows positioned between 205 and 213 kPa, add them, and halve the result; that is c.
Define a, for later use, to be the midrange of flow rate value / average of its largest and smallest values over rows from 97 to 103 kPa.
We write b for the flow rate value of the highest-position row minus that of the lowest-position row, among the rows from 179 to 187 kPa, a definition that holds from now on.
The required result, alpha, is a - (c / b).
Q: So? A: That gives 62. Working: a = 77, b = 6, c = 90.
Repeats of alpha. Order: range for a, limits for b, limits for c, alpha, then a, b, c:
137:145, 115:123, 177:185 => 69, 53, -5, 83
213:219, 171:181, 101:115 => 76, 81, 16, 76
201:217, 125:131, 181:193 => 110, 93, -5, 91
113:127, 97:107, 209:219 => -168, 71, 0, 84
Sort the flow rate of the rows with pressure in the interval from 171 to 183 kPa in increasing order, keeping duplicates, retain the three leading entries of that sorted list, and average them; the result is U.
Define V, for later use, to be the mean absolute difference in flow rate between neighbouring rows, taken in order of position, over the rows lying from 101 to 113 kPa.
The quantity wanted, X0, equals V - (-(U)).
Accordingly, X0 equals 72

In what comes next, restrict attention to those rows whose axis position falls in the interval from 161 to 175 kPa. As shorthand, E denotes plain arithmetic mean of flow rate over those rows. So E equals 54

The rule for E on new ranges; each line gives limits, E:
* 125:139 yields 59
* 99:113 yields 76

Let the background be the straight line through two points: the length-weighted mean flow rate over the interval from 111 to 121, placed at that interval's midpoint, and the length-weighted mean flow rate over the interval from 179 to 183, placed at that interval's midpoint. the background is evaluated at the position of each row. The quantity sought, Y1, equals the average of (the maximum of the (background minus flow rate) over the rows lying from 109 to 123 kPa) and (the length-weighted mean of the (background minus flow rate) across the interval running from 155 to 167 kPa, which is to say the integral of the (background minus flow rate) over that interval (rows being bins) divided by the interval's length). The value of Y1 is 21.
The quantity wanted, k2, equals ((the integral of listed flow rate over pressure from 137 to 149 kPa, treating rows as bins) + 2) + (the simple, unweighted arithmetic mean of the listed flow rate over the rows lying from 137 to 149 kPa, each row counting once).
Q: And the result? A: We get 700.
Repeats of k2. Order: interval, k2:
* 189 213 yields 2440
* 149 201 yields 3809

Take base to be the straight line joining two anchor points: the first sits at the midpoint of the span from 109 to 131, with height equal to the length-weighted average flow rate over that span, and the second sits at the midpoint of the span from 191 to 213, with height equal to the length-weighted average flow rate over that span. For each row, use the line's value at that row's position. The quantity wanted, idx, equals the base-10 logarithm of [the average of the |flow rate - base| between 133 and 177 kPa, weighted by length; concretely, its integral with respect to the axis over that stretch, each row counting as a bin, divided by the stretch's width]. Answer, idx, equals 1.5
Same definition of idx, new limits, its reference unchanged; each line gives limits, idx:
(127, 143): 1.3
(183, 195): 0.6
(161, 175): 1.5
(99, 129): 0.9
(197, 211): 0.9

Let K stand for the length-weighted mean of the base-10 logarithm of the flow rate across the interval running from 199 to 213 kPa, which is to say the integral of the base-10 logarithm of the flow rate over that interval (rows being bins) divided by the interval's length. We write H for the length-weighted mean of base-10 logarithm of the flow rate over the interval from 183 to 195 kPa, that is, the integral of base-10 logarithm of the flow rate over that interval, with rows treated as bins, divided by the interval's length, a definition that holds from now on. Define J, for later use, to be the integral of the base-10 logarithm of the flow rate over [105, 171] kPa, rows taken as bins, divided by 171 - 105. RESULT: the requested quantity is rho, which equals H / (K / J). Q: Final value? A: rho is 1.76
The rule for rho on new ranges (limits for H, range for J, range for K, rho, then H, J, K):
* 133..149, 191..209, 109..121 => 1.85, 1.73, 2.00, 1.87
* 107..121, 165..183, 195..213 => 1.72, 1.87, 1.83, 1.99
